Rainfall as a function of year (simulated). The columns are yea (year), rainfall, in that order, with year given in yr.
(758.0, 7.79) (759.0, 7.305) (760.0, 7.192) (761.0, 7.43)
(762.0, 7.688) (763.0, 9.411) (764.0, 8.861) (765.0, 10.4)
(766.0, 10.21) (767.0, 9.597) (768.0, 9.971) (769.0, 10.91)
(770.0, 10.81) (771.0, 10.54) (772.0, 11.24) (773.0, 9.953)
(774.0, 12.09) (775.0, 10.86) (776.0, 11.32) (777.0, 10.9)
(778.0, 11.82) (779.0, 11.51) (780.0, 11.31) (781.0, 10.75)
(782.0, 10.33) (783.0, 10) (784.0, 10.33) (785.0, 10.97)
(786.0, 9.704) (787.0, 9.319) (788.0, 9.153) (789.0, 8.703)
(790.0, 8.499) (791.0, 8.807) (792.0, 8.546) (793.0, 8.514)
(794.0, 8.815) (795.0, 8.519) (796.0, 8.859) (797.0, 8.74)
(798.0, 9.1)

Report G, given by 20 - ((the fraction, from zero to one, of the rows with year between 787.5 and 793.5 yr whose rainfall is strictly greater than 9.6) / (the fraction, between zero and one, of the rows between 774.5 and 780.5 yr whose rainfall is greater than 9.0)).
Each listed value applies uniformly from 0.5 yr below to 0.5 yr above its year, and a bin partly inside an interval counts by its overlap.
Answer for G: 20.0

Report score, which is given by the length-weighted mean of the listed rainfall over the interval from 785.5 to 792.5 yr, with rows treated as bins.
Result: 9.0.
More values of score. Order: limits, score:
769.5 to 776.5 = 11.0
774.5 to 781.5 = 11.2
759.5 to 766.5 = 8.7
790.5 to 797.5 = 8.7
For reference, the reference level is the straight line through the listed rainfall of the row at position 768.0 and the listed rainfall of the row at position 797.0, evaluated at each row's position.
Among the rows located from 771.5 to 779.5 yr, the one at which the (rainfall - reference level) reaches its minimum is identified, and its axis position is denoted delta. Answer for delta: 773.0 yr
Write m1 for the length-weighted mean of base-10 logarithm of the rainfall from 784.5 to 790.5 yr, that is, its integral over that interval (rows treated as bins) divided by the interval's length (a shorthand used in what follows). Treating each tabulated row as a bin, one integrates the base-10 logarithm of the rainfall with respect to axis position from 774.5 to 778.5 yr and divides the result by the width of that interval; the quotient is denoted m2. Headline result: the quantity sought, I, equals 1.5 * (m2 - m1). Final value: 0.12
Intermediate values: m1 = 0.97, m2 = 1.05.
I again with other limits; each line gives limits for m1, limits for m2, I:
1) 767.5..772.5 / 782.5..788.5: -0.05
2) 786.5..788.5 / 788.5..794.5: -0.04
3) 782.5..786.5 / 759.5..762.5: -0.21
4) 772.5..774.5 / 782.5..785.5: -0.03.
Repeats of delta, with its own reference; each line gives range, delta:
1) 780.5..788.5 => 788.0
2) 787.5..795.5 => 790.0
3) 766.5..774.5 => 767.0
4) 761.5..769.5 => 762.0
